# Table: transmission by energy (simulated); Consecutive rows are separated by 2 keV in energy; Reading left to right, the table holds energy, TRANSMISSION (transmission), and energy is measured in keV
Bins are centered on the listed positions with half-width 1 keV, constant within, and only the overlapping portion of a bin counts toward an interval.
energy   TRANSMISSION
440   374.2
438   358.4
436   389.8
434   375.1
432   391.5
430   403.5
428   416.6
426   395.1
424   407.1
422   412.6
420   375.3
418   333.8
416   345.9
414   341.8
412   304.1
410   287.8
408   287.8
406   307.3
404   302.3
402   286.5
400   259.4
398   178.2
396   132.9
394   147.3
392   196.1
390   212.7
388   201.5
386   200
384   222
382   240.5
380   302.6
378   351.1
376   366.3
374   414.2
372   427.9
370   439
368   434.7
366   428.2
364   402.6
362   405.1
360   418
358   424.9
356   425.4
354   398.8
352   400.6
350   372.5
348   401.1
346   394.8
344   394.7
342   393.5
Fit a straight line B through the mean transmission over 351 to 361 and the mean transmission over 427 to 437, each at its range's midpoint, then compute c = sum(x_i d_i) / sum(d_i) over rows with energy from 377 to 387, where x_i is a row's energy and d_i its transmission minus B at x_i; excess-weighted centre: 383.0 keV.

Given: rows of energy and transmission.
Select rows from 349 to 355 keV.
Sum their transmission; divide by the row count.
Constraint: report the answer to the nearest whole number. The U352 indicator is 391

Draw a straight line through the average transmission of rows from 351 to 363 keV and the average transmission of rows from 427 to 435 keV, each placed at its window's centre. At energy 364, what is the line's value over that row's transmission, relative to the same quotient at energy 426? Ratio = 1.01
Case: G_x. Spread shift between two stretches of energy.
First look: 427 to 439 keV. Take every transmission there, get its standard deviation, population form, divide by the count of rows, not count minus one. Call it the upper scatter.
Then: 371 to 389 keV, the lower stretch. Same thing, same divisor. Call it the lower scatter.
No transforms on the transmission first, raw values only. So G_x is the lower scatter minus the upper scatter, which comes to 67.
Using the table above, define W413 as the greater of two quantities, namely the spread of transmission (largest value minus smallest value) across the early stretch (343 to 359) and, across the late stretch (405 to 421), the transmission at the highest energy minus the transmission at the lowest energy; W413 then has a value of 68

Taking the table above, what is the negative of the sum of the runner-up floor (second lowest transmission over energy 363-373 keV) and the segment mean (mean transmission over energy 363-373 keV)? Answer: -854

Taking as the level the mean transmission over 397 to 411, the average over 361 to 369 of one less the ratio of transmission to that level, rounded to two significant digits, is -0.53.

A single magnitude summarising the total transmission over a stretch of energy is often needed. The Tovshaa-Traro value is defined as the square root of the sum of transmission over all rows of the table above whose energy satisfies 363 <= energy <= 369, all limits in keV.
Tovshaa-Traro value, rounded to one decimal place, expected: 35.6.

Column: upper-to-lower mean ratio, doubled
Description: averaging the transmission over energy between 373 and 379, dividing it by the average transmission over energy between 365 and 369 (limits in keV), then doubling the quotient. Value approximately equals 1.75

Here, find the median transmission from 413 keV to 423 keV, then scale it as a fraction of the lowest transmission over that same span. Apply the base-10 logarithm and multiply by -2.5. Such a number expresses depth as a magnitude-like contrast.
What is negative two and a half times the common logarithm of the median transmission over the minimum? -0.04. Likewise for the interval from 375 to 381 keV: -0.16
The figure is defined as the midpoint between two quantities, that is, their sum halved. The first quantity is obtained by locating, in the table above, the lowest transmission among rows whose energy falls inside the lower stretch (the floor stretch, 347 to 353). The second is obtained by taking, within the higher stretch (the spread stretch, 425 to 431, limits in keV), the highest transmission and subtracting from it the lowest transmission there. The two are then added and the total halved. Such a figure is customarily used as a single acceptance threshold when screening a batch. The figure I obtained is 197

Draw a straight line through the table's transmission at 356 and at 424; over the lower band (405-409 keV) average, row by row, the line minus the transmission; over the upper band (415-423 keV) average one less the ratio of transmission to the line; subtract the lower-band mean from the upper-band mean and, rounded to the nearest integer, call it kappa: -114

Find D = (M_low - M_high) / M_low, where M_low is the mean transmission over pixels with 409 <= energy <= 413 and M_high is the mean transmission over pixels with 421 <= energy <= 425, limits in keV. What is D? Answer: -0.4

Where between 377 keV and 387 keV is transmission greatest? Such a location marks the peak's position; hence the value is 378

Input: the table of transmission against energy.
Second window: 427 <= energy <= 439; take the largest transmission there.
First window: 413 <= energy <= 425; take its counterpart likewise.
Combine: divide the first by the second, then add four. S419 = 5.0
